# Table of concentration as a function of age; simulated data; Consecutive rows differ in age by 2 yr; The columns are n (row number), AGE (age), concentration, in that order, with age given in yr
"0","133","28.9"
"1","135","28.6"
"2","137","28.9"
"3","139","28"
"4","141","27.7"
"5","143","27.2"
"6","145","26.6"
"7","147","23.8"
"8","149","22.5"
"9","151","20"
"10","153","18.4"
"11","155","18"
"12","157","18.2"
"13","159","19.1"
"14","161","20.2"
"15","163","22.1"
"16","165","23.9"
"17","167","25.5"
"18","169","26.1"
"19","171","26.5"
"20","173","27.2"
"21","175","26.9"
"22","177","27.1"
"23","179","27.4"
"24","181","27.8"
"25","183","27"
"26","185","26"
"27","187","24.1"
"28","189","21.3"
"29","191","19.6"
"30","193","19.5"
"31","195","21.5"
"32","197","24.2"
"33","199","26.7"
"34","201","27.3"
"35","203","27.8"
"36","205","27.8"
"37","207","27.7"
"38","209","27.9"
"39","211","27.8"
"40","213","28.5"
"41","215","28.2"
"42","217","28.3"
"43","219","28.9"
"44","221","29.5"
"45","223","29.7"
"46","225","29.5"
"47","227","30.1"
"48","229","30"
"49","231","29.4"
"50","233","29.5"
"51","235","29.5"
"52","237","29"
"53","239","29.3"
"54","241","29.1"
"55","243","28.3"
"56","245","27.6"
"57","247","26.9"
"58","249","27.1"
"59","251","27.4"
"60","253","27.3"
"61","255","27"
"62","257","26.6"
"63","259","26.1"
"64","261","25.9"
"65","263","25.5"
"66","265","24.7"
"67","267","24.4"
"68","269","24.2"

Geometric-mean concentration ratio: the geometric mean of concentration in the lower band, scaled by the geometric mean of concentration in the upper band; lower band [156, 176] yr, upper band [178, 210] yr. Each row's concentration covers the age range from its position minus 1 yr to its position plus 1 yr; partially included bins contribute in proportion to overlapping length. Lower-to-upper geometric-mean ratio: 0.93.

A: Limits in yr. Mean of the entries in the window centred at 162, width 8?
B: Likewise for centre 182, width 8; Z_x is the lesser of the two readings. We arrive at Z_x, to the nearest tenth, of 21.3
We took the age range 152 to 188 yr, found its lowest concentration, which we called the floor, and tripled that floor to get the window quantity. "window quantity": 54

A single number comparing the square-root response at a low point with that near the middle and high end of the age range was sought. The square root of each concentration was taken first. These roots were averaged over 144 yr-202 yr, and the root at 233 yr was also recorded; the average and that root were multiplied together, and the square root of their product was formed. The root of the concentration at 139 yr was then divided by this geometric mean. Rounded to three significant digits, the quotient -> 1.03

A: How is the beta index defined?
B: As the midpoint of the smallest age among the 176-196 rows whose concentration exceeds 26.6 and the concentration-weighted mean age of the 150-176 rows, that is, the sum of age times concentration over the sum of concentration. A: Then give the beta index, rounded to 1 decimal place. 170.5 yr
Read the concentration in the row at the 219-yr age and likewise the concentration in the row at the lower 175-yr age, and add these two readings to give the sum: 55.8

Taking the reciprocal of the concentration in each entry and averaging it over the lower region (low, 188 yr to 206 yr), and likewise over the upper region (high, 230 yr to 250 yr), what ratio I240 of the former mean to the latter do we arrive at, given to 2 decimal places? 1.21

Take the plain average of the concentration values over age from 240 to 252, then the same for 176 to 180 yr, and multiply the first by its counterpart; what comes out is 756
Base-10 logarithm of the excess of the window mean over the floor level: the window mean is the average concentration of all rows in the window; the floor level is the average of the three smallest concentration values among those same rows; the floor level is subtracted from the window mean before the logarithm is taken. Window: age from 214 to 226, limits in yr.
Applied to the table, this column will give -0.3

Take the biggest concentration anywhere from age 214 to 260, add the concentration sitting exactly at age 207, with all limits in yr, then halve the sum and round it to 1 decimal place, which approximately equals 28.9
